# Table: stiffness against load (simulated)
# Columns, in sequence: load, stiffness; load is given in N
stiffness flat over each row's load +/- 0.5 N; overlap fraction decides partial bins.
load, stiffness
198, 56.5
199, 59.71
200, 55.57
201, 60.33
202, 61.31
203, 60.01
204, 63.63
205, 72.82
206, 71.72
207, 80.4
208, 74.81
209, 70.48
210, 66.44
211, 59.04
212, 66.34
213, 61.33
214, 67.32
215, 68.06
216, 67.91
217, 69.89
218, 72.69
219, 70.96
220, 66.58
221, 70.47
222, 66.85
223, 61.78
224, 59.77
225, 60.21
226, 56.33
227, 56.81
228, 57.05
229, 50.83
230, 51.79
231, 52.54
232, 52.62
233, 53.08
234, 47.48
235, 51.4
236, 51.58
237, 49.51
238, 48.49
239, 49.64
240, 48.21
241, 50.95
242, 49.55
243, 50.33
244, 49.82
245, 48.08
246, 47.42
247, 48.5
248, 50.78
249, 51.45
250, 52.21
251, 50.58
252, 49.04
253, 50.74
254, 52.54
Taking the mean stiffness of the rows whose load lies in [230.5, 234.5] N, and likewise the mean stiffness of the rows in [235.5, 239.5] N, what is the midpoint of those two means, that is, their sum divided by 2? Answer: 50.6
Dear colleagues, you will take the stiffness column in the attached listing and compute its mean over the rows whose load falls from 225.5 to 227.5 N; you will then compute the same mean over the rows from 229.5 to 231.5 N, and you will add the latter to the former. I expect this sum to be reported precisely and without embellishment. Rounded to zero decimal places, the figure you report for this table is 109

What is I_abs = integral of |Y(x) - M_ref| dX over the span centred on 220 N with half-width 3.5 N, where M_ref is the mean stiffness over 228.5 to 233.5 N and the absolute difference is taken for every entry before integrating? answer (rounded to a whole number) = 114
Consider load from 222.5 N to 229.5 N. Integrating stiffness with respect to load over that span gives 403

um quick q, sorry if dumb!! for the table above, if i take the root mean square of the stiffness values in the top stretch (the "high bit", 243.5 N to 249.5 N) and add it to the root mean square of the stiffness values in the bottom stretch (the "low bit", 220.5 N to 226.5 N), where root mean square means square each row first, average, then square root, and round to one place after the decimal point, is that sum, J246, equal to 112.1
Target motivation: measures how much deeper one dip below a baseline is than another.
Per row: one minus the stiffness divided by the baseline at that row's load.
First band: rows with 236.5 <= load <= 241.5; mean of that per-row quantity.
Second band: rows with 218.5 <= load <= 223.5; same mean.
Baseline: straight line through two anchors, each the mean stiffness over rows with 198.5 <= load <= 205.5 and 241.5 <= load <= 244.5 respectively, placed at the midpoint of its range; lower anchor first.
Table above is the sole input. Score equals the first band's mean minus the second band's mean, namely 0.228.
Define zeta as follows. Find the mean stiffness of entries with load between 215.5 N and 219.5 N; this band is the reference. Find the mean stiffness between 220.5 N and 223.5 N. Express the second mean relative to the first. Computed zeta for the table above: 0.94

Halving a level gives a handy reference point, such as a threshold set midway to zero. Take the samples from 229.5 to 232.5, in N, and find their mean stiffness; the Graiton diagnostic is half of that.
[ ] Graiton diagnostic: 26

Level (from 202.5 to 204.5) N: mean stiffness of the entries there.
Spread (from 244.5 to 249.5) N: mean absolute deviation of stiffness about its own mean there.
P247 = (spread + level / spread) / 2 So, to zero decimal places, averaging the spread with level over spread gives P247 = 21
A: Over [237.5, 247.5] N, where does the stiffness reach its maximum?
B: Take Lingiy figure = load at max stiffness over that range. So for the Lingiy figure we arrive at 241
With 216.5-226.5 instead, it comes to 218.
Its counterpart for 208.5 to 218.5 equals 218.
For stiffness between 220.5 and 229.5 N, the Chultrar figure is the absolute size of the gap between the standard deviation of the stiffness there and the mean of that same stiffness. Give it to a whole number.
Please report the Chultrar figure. 54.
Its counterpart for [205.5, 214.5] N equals 62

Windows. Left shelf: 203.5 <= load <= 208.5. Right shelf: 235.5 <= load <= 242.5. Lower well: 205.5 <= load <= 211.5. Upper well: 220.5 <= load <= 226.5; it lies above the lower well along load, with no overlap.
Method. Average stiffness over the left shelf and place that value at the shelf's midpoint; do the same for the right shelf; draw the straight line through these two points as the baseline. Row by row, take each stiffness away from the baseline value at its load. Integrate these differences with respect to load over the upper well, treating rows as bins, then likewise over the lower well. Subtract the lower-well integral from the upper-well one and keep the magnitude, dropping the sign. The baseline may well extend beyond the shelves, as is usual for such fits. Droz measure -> 15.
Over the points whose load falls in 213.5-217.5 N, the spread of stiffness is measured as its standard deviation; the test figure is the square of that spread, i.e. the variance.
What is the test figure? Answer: 1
